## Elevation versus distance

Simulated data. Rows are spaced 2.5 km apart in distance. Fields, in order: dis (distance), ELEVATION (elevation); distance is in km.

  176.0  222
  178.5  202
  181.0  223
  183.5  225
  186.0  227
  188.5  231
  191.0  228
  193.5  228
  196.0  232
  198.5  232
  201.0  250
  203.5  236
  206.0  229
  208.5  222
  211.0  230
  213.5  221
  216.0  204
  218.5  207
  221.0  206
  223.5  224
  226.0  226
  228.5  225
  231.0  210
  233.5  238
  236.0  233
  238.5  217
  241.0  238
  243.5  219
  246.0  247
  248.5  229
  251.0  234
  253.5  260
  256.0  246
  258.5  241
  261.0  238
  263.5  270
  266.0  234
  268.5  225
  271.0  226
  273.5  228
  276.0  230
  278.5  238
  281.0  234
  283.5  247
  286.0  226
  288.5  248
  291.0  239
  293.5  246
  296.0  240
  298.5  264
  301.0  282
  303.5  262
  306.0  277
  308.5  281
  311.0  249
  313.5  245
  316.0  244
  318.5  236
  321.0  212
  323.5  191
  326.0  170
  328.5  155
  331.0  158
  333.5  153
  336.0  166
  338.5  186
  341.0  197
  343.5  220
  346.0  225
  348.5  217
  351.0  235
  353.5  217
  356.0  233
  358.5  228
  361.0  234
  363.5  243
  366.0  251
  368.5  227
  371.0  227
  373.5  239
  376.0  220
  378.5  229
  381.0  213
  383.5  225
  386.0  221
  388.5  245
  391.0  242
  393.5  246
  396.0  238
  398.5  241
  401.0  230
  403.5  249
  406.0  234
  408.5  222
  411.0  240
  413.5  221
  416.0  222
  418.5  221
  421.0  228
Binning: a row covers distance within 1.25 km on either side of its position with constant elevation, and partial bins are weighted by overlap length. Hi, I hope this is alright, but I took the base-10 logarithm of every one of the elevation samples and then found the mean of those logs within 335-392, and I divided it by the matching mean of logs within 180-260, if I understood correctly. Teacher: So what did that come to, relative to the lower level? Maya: 1.00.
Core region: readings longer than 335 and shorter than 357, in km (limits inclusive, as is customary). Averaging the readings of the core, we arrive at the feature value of 211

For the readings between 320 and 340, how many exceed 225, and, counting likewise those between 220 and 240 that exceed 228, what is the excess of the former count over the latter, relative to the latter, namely -1.0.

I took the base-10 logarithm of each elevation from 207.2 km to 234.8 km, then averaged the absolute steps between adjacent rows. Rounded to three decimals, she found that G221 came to 0.020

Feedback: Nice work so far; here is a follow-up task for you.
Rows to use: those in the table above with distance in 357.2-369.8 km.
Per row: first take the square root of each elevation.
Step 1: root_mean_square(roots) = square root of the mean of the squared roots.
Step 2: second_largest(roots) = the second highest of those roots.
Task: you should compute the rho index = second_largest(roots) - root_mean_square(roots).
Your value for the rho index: 0.207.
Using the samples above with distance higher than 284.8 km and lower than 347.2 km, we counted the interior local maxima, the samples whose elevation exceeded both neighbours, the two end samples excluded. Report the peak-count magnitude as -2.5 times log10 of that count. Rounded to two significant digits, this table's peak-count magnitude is -1.7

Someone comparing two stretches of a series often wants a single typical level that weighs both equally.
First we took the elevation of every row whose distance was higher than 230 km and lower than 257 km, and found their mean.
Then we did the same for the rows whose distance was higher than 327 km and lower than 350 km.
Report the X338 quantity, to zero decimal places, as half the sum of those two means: 210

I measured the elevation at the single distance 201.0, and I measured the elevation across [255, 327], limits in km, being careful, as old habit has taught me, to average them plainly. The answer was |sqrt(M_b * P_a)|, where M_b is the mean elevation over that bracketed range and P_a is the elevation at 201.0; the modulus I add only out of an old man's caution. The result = 245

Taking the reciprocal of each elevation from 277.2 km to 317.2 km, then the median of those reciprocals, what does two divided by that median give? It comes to 493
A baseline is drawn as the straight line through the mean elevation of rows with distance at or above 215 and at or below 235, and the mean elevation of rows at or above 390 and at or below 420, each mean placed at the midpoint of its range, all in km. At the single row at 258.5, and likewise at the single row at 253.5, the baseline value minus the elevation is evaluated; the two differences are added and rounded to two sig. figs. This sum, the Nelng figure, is -60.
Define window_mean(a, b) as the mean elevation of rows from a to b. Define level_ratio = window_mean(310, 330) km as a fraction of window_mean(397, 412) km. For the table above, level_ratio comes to 0.90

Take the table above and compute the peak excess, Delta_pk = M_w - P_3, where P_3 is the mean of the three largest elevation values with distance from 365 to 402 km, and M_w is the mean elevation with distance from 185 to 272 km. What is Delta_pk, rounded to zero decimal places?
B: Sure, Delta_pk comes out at -17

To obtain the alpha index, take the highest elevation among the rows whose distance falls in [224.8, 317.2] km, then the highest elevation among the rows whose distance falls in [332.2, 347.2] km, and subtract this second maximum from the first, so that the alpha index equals 57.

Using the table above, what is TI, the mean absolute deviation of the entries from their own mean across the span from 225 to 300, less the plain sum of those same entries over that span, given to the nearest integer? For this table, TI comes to -7086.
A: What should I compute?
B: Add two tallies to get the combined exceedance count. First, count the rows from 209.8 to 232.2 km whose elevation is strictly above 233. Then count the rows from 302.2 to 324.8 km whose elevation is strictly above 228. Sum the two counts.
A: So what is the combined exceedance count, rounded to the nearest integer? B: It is 7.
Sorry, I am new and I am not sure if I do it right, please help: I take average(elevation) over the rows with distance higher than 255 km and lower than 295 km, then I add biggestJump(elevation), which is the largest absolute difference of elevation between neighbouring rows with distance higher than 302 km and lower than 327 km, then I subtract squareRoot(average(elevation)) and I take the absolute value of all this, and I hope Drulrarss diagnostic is 255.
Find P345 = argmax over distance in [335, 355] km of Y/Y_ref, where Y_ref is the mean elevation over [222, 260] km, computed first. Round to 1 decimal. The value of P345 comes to 351.0 km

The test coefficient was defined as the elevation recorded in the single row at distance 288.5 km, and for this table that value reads 248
